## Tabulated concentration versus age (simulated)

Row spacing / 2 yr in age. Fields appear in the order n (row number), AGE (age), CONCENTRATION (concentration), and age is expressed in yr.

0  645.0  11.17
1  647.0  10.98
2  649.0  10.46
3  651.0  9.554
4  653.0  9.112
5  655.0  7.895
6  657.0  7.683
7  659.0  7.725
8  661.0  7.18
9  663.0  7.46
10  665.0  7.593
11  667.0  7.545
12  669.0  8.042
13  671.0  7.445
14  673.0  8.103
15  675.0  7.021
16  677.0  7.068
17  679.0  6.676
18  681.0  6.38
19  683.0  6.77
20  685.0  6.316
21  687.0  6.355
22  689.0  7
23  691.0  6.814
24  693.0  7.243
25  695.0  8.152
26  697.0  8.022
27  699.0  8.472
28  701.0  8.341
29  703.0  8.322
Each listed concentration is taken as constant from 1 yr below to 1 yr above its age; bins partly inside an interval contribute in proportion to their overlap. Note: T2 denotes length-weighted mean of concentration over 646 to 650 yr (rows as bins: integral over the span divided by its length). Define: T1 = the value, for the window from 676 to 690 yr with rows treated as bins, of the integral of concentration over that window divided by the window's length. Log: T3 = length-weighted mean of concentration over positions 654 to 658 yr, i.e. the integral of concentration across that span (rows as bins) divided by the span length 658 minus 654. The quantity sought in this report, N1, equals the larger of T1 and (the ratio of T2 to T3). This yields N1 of 6.7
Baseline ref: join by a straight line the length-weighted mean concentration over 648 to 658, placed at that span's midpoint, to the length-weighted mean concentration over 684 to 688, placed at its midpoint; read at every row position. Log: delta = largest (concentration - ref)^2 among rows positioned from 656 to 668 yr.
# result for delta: 1.3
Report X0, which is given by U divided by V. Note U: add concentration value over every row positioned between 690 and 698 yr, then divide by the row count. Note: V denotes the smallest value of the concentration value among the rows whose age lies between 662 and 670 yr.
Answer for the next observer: 1.01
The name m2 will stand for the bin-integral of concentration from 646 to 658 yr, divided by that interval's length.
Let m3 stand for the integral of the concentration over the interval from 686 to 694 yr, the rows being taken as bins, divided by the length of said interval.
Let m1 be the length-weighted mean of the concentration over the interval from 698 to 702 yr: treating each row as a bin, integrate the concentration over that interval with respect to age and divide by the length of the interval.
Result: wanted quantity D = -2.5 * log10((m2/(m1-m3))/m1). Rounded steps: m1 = 8.4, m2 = 9.3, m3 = 6.9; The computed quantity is 0.4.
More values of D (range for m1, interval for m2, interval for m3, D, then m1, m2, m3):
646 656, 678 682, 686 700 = 1.3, 9.6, 6.5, 7.4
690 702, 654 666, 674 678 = -0.2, 7.8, 7.6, 7.0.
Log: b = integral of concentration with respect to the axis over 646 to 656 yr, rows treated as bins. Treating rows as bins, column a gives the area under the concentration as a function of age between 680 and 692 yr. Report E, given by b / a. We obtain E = 1.21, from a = 79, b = 96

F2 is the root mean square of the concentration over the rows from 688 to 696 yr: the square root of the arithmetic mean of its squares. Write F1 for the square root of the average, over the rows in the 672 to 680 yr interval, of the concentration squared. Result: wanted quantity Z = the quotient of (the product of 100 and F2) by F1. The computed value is 101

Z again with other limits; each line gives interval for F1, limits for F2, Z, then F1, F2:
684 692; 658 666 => 113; 6.6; 7.5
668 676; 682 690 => 86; 7.7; 6.6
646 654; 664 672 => 76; 10.1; 7.7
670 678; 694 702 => 111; 7.4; 8.2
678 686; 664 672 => 117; 6.5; 7.7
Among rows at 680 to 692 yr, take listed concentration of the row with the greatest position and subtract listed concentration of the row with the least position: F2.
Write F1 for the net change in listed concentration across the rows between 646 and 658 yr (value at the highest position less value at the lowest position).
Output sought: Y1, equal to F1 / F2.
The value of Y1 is -8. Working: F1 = -3.3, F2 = 0.4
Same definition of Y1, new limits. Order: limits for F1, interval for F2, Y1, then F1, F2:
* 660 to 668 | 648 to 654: 0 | 0.4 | -1.3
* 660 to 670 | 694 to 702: 5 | 0.9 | 0.2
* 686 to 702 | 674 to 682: -3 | 2.0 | -0.6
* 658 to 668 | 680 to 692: 0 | -0.2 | 0.4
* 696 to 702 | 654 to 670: 2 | 0.3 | 0.1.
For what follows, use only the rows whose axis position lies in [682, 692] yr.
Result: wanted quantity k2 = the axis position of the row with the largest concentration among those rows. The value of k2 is 689.0 yr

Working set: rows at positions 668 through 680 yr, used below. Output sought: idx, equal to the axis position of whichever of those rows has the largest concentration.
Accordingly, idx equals 673.0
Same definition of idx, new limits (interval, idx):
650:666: 651.0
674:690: 677.0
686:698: 695.0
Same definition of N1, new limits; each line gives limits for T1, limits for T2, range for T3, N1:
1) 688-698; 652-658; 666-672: 7.4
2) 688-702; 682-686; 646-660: 7.7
